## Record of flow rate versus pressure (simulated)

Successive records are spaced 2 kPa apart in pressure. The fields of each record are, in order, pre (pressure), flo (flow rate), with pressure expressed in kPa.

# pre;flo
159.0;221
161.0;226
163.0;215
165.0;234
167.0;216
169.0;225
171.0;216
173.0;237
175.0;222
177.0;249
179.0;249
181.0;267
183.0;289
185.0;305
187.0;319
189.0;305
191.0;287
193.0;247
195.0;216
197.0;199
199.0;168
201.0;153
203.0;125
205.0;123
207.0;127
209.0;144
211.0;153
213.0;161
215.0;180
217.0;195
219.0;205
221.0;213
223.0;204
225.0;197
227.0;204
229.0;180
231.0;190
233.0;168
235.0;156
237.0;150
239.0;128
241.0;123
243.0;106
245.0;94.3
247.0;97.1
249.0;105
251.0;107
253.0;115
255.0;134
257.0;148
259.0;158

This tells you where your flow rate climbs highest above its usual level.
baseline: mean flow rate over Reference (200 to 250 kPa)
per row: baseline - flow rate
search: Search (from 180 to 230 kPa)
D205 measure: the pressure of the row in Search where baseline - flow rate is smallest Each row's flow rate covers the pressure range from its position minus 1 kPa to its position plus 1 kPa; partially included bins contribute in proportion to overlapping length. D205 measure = 187.0 kPa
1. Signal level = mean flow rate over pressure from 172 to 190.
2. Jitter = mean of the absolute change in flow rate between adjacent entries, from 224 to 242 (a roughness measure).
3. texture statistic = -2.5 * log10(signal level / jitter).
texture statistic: -3.26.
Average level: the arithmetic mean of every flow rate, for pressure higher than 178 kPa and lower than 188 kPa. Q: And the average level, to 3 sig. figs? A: 286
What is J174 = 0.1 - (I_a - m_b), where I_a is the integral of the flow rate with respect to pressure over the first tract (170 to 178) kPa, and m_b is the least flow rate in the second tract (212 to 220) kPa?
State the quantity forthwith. -1687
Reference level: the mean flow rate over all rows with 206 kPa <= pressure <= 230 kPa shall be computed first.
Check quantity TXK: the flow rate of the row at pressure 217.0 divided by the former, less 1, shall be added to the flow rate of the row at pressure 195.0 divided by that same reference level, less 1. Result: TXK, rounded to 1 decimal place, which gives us 0.3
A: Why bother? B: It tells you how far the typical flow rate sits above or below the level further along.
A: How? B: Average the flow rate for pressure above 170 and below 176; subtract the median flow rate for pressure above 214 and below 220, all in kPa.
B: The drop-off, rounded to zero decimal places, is 30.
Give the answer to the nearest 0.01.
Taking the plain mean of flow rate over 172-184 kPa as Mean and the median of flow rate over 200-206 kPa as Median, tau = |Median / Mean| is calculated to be 0.50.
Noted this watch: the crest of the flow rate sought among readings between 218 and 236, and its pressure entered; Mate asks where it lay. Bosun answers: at 221.0 kPa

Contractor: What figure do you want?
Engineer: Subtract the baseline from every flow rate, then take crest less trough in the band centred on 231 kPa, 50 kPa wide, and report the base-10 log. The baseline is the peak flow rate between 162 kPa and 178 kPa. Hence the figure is 2.07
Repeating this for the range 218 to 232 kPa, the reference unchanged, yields 1.52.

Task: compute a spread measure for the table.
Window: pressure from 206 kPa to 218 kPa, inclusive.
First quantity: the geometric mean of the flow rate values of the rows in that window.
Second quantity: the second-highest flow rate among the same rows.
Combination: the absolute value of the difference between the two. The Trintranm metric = 22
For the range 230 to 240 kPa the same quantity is 11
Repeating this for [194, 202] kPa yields 17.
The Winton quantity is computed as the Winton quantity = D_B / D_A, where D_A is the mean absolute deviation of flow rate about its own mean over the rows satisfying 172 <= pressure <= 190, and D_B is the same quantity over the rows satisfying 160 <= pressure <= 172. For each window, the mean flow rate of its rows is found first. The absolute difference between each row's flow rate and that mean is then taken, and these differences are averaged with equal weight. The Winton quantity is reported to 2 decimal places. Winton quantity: 0.21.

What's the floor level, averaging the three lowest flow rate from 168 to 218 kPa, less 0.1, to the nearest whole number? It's 125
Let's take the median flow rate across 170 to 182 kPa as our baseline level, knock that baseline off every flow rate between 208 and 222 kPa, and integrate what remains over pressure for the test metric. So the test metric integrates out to -900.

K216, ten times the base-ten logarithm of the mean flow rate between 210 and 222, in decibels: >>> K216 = 22.7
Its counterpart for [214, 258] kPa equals 21.9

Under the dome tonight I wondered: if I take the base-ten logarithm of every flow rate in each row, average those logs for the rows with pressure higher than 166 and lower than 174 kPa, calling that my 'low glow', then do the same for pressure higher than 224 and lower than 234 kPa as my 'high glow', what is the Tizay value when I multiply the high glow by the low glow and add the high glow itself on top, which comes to 7.6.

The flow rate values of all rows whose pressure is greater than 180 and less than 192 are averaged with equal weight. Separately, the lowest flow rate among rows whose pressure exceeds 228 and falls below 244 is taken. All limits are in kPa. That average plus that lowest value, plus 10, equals 411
